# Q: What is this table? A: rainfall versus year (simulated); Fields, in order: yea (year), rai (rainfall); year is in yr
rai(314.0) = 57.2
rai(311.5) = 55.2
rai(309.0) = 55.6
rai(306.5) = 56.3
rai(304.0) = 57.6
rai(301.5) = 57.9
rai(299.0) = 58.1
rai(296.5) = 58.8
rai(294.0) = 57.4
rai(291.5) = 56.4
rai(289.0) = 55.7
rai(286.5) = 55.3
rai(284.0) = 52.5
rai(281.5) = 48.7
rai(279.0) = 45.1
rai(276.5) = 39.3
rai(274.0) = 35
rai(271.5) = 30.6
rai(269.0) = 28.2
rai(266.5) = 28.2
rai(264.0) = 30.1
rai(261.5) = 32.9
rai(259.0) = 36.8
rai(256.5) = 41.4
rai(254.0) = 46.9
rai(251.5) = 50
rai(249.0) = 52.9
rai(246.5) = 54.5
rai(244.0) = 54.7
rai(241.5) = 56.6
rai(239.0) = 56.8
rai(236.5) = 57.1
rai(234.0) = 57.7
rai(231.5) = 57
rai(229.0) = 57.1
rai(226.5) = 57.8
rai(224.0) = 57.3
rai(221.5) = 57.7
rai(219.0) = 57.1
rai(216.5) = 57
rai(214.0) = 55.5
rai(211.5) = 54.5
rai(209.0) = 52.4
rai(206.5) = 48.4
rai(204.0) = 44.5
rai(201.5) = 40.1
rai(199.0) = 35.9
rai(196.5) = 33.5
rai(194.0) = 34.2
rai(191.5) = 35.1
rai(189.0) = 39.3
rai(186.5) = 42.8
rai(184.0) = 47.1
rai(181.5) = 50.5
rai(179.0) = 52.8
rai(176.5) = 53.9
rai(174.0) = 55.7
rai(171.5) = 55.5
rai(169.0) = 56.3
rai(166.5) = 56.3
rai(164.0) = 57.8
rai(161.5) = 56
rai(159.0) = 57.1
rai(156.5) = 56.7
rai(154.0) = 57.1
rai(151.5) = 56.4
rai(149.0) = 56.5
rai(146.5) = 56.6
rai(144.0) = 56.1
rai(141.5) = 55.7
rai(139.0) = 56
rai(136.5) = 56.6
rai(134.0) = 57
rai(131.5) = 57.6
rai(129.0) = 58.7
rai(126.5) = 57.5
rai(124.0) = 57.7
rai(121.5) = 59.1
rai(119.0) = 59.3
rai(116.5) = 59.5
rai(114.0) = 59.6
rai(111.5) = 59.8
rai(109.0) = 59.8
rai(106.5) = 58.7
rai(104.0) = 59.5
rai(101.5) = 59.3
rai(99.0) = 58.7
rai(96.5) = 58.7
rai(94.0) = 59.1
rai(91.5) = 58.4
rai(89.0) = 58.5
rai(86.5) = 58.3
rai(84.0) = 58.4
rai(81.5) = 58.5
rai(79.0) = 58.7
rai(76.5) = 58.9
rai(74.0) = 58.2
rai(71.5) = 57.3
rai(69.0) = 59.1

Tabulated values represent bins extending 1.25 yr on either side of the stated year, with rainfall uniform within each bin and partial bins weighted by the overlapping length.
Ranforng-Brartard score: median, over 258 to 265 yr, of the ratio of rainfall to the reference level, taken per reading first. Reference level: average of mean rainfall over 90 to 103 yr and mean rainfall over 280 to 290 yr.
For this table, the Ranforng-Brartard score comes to 0.59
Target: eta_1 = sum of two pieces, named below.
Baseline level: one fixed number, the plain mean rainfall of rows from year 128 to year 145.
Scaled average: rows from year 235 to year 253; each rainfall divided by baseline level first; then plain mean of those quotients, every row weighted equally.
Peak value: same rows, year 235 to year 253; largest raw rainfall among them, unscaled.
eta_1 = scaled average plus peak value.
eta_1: 58.1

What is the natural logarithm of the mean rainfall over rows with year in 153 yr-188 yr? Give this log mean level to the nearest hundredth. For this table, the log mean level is 3.99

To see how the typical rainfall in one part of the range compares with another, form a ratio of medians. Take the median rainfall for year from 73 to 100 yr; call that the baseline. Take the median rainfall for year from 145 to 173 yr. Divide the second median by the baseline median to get 0.97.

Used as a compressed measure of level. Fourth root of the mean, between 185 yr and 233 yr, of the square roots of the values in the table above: 1.62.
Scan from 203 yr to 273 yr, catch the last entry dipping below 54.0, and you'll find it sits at 271.5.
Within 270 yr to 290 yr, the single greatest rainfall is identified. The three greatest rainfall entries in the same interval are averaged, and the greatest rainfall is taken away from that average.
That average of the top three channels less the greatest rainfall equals -1.20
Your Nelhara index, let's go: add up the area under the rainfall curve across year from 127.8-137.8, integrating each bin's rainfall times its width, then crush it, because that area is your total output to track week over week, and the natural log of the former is 6.35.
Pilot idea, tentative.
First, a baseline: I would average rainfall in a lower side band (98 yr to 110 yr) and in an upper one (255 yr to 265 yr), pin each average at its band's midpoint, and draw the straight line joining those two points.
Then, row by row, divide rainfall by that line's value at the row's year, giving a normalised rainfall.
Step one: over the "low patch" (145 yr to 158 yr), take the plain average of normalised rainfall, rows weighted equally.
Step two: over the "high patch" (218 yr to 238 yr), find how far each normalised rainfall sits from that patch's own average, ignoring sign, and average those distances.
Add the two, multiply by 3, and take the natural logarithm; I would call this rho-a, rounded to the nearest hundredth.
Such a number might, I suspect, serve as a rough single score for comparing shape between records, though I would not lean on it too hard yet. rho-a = 1.21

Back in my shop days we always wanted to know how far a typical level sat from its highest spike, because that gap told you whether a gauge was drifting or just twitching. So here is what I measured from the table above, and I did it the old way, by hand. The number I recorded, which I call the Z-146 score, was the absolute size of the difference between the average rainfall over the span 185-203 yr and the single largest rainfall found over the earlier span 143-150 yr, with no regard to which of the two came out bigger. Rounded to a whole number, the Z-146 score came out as 19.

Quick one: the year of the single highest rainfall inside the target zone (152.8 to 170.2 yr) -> 164.0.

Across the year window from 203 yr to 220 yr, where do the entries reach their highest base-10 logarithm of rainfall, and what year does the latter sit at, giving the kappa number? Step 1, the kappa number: 219.0 yr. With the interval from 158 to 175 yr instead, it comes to 164.0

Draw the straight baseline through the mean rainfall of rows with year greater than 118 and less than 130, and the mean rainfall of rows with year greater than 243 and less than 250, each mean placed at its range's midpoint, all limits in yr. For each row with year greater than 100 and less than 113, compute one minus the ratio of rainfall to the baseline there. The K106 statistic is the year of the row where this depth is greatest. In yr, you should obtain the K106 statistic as 106.5 yr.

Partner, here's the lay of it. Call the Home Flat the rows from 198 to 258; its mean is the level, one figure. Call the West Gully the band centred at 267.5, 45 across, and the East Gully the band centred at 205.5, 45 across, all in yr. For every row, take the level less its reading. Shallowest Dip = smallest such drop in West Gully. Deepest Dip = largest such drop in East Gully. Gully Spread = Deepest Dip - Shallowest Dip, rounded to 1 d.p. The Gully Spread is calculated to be 22.2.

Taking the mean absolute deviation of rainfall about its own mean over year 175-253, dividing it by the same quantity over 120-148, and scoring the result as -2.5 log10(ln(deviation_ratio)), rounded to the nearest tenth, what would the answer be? -0.8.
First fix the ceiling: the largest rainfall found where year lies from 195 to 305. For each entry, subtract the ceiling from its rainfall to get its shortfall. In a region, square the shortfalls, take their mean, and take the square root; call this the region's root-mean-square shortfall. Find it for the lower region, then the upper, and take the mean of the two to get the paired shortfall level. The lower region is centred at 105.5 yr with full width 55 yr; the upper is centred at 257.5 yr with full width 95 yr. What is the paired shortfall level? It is 6.9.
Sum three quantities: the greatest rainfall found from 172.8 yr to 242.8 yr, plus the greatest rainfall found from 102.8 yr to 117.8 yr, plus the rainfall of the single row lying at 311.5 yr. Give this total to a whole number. 173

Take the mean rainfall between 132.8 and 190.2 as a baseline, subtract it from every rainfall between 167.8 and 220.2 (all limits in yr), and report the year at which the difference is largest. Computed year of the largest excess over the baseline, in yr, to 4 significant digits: 219.0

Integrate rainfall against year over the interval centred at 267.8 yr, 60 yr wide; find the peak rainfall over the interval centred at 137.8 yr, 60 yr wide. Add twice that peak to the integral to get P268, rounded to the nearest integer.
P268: 2882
